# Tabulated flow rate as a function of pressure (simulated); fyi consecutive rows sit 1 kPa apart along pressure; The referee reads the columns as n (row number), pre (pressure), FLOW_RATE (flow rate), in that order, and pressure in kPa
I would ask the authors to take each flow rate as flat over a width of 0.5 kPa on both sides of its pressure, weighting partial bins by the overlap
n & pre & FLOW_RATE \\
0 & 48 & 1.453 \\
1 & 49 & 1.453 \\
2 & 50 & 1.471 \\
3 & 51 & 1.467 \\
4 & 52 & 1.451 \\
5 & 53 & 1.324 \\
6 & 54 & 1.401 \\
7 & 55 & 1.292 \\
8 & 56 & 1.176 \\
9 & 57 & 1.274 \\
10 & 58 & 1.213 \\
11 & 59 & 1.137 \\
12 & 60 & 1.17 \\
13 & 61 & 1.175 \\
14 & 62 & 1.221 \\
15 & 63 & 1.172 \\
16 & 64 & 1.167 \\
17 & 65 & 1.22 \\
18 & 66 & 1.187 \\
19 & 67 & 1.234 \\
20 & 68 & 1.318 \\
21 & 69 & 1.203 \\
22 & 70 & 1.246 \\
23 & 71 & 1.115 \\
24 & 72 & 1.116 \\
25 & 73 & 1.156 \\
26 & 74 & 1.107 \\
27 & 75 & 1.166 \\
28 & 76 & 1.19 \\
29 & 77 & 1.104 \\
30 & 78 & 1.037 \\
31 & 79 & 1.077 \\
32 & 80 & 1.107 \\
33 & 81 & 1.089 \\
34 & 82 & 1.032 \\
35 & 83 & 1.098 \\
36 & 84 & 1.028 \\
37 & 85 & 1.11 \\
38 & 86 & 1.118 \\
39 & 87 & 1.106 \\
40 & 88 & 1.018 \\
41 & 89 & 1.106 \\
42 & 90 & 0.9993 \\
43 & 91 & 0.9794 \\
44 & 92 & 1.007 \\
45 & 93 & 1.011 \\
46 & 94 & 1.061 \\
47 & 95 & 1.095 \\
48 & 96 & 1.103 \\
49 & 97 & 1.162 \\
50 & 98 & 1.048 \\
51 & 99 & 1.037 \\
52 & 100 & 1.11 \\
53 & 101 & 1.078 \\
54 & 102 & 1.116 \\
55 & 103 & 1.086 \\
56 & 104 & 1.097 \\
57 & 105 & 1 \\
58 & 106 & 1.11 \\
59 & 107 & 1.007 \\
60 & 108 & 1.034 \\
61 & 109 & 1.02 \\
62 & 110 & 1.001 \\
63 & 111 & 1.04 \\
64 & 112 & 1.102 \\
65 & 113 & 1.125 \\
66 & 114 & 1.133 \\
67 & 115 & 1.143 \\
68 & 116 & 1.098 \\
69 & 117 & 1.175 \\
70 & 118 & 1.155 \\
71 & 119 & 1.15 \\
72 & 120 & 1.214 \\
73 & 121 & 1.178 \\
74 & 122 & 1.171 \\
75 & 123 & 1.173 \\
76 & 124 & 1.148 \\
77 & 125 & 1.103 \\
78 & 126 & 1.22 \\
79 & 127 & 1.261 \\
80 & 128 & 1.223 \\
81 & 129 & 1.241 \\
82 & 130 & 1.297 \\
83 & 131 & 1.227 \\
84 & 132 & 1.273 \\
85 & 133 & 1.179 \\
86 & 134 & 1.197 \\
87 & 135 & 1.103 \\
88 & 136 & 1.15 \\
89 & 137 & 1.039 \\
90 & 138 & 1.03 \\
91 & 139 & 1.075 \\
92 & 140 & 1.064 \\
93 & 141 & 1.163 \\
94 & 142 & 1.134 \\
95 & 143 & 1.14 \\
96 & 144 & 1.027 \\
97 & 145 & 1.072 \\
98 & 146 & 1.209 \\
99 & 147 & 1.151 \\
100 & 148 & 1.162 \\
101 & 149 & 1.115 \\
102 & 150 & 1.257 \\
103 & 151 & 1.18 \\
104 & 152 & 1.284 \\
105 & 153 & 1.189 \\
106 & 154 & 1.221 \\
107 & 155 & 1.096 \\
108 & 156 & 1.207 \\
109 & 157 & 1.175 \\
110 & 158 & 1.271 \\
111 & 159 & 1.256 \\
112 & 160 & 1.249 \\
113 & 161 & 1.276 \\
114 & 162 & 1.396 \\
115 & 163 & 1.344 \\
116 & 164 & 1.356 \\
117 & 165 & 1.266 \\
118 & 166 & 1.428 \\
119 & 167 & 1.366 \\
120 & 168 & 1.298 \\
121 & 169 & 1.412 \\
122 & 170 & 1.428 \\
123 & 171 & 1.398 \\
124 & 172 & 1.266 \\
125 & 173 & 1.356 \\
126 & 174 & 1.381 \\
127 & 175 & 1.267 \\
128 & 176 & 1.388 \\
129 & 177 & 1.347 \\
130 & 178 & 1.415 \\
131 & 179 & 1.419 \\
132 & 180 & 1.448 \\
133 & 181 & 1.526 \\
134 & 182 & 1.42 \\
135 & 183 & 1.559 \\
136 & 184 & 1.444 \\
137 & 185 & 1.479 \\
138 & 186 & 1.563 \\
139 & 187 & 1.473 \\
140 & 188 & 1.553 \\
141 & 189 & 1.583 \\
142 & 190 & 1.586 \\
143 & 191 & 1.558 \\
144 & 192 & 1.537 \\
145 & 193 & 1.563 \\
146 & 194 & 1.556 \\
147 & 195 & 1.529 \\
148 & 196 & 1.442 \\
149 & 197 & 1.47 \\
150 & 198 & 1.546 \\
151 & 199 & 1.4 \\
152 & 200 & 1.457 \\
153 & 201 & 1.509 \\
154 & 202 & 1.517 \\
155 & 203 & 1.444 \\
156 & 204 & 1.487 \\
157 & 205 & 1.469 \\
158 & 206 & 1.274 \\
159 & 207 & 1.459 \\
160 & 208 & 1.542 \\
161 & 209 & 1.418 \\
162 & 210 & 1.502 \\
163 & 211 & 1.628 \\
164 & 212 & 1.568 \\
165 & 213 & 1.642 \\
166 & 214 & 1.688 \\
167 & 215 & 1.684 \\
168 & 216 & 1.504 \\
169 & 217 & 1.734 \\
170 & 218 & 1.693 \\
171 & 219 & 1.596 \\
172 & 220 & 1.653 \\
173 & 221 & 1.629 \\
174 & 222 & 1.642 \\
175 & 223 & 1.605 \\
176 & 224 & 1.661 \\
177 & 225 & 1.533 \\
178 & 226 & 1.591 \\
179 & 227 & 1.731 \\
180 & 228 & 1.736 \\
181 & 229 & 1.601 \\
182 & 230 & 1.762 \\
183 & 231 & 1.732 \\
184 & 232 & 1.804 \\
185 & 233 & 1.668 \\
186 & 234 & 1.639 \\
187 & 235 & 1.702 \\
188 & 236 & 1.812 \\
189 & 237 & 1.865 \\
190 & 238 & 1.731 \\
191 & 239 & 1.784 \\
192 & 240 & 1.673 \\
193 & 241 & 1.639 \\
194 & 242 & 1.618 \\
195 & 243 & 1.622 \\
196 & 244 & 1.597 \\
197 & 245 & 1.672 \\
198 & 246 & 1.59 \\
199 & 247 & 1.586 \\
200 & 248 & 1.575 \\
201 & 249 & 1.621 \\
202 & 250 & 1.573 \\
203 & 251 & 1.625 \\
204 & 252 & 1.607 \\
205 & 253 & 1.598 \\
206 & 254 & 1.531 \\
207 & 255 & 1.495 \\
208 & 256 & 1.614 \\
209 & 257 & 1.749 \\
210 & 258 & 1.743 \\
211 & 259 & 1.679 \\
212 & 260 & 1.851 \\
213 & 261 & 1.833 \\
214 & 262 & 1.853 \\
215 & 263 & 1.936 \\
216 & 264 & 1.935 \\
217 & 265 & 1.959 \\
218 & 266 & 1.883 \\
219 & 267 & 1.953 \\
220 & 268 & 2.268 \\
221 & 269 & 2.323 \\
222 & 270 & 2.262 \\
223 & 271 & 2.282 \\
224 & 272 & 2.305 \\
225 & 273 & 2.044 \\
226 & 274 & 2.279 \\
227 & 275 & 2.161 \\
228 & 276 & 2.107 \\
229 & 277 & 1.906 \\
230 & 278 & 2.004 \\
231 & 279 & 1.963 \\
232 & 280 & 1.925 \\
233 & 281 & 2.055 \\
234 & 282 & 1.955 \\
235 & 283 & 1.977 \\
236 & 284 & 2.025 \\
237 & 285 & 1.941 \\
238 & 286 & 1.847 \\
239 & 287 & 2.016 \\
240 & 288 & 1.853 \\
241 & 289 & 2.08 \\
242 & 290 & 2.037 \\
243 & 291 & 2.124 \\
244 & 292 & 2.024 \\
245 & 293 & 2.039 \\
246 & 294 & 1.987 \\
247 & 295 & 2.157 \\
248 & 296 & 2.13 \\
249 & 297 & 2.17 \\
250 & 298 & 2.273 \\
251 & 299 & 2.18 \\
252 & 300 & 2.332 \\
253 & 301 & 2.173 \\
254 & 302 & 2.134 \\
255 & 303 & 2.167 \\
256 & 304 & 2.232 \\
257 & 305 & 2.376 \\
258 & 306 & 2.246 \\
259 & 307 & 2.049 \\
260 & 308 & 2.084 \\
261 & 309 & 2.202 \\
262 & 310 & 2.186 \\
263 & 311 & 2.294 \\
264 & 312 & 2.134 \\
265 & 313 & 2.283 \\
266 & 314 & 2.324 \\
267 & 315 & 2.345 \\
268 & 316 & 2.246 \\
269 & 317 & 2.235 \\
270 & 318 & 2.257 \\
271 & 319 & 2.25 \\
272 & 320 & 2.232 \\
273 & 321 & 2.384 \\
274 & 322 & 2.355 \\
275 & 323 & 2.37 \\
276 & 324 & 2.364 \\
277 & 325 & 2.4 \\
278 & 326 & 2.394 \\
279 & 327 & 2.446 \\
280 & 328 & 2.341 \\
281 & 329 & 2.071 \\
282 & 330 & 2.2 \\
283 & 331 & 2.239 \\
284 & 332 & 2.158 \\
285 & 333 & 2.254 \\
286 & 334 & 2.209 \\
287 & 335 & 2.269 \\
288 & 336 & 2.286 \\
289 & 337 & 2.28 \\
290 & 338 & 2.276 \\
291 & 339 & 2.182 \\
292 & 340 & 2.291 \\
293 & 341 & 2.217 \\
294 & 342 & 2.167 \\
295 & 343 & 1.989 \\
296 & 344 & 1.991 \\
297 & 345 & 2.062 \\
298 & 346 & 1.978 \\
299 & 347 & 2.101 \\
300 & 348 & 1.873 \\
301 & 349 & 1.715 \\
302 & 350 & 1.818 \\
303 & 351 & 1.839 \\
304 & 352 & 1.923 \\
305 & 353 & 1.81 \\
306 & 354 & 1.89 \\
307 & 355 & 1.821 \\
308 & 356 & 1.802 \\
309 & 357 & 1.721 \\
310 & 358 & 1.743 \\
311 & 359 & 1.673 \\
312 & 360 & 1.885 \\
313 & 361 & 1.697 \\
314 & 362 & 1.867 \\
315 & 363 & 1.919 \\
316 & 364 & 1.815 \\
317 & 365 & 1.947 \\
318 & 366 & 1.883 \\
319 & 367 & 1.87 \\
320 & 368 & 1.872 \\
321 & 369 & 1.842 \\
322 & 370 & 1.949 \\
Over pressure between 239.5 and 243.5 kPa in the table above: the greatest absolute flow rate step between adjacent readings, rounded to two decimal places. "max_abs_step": 0.03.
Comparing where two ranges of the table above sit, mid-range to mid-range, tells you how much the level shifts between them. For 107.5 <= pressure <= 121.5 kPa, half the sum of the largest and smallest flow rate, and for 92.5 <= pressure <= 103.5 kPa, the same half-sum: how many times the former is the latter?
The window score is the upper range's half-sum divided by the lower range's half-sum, 1.02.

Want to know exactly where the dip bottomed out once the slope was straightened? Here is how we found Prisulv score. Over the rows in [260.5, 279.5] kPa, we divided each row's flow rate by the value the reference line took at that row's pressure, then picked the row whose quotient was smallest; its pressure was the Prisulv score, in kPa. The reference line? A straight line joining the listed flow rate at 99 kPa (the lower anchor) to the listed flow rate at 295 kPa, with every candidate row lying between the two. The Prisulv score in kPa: 277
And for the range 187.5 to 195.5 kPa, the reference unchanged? 195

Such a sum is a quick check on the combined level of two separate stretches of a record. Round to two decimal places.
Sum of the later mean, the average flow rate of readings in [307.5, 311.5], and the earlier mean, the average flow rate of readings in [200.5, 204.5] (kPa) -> 3.68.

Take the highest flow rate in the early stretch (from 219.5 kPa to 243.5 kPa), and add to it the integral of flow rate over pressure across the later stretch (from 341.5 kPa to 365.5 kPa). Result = 47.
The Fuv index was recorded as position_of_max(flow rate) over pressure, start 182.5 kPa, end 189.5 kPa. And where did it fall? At 189 kPa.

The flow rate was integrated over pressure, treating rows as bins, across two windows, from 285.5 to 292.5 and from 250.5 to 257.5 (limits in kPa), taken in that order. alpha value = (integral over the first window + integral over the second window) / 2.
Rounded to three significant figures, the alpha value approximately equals 12.6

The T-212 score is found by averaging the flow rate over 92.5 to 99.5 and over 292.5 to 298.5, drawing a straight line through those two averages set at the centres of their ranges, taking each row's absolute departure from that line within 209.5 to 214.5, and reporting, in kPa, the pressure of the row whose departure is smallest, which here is 214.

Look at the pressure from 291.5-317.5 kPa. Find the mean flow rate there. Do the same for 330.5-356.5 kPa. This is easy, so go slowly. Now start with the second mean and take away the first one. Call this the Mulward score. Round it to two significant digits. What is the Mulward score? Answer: -0.14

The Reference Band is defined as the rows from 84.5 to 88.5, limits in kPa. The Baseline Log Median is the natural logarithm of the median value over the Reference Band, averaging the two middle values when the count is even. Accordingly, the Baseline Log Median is 0.1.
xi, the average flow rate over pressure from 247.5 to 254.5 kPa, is 1.59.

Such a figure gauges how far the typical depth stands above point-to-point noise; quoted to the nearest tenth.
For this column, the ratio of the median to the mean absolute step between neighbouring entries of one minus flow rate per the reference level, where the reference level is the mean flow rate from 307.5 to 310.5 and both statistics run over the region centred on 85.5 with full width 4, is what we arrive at 30.9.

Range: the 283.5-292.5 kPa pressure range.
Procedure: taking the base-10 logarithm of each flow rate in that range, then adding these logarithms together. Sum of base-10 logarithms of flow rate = 2.7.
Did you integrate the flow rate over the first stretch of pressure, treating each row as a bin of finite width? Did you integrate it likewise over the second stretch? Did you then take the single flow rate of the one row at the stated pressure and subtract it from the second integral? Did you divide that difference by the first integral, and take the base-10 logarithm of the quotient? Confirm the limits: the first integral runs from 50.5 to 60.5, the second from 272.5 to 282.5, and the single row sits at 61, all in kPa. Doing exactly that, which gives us 0.173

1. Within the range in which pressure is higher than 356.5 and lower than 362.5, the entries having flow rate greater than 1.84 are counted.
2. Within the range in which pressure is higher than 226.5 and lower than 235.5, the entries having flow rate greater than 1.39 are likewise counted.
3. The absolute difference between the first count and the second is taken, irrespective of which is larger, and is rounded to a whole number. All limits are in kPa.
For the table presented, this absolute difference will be 7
